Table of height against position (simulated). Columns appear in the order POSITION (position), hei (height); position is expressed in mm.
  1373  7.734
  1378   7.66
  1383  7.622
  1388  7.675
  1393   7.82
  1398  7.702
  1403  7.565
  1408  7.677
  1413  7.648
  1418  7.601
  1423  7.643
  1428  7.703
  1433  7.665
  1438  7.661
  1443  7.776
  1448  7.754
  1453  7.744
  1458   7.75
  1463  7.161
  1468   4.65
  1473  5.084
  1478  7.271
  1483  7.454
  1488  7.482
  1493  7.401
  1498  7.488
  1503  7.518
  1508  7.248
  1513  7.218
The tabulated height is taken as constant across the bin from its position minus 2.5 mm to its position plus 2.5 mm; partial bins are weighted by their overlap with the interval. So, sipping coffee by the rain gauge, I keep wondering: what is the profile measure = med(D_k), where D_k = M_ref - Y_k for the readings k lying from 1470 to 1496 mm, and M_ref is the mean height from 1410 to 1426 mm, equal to 0.23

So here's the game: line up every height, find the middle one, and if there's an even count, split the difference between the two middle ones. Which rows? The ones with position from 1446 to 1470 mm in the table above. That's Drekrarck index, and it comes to 7.74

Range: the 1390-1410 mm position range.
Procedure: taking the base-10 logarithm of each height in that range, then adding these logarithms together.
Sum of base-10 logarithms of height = 3.5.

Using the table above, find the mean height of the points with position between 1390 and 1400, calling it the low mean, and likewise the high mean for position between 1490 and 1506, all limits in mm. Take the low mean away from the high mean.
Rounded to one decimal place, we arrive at -0.3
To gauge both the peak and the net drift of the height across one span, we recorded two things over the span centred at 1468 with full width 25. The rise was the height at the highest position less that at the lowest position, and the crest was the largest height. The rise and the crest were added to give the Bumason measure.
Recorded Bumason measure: 7.27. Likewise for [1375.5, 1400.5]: 7.86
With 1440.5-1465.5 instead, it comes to 7.16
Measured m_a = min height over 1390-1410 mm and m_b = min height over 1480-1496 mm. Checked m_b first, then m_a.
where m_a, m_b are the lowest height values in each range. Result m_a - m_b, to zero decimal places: 0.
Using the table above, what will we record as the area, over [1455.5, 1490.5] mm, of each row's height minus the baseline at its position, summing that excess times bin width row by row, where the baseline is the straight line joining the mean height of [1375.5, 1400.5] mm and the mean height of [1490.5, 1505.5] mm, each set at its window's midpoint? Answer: -29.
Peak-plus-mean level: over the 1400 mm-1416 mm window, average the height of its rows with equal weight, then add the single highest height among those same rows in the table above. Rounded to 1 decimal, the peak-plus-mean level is 15.3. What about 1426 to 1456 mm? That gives 15.5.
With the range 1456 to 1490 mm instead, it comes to 14.4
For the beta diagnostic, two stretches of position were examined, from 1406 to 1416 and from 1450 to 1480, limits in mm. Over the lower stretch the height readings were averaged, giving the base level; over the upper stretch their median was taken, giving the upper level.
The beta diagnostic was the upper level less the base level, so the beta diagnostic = -0.4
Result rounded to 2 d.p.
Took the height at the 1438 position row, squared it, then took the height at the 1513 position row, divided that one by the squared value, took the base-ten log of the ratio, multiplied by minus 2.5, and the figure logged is 2.28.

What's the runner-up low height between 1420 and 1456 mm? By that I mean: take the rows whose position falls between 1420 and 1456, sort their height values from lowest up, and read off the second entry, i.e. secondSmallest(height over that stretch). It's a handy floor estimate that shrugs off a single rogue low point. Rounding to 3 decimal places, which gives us 7.661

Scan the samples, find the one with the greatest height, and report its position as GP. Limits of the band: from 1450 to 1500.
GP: 1458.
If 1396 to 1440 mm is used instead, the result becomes 1428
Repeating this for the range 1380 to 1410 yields 1393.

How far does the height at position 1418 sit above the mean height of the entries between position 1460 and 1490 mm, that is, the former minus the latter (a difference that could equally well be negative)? 1.08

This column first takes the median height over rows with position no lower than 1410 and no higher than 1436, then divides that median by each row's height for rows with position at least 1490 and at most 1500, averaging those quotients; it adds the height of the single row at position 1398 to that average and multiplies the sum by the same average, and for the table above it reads 9.0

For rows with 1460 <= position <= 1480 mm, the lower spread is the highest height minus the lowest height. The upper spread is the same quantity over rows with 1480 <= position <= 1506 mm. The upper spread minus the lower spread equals -2.5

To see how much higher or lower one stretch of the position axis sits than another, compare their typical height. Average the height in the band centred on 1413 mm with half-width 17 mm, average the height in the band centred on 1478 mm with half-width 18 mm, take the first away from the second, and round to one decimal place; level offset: -1.0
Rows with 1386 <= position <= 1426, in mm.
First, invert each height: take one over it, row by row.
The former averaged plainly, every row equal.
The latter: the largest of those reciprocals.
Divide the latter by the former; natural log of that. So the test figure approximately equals 0.013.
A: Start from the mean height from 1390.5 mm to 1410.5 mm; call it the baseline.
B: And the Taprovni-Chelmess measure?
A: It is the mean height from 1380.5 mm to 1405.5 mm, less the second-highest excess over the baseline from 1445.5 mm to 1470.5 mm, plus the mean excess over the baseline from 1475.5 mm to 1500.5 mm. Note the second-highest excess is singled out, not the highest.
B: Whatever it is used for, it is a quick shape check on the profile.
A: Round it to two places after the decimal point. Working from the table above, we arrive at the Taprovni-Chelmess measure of 7.35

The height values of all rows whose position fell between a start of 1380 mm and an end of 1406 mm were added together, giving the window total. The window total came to 38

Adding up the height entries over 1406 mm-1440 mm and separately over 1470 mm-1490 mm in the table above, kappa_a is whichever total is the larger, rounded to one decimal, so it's 53.6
